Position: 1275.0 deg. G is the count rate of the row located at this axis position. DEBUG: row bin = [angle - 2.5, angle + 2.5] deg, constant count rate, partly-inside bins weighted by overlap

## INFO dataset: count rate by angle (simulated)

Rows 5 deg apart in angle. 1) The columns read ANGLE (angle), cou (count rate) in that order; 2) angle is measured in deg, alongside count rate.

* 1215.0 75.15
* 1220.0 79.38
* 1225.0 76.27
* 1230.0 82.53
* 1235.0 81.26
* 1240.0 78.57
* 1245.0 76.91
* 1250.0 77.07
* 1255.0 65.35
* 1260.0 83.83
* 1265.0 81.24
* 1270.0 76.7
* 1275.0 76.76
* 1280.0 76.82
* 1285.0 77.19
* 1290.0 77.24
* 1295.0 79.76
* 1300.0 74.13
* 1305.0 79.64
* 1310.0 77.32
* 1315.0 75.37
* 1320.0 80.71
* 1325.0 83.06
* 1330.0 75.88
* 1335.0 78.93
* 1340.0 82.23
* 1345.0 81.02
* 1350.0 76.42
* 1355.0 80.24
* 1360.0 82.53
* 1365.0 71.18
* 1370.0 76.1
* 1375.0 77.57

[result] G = 76.76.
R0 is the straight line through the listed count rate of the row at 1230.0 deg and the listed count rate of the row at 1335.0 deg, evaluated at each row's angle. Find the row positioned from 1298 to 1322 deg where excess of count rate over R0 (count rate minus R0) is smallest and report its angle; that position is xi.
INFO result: 1300.0 deg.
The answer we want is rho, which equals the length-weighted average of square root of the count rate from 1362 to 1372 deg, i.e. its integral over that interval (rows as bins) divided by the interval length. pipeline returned 8.60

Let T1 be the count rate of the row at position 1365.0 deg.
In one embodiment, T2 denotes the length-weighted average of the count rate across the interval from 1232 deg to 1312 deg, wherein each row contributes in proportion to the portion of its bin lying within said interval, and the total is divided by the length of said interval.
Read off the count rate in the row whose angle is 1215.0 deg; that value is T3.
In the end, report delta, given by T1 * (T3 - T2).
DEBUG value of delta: -169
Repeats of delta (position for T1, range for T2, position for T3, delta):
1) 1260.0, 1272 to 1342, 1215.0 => -254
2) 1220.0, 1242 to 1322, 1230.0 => 420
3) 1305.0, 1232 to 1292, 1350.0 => -82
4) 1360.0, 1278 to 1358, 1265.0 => 223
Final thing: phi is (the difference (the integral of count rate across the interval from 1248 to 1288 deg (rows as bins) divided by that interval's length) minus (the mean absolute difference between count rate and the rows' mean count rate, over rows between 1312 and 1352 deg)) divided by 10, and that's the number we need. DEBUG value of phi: 7.43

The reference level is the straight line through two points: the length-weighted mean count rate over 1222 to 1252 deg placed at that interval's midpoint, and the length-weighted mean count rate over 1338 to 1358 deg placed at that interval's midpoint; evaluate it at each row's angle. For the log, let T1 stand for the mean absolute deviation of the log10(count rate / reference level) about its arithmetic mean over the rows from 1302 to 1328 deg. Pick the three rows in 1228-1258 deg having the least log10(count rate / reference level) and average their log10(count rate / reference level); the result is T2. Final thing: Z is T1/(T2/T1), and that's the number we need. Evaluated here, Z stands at -0.005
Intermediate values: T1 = 0.013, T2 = -0.035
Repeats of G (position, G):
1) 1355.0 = 80.24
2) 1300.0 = 74.13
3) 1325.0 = 83.06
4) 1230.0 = 82.53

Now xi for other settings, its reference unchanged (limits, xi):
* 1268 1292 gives 1270.0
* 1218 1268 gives 1255.0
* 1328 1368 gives 1365.0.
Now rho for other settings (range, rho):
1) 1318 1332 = 8.94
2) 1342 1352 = 8.89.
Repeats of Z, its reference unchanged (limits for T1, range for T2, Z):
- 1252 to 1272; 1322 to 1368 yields -0.037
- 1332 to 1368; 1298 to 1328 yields -0.013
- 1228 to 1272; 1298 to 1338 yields -0.018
